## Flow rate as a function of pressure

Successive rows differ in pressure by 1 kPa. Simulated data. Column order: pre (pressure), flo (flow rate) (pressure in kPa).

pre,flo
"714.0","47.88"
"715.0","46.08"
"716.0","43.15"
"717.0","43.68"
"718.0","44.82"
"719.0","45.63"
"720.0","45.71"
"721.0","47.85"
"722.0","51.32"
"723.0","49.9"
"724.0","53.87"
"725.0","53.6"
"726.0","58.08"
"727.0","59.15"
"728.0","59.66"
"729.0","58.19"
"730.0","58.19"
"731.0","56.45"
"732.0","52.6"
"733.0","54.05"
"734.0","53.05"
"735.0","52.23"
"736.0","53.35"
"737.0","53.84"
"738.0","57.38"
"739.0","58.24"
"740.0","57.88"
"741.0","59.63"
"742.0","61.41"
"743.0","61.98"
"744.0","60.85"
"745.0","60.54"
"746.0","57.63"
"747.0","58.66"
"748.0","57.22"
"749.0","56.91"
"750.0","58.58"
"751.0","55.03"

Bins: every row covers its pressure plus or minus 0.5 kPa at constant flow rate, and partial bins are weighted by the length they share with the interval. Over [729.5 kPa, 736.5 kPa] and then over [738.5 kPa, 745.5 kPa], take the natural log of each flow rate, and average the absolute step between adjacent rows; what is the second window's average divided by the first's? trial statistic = 0.5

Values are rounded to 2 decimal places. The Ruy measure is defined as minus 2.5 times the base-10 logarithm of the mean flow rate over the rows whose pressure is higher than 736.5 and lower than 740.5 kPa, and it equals -4.39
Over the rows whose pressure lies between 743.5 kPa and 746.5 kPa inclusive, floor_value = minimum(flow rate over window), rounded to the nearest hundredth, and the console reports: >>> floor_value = 57.63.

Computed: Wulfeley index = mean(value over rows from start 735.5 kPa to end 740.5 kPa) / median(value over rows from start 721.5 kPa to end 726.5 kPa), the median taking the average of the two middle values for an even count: 1.05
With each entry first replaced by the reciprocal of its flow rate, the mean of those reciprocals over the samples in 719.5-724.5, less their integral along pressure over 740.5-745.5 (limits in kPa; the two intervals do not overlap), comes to -0.0620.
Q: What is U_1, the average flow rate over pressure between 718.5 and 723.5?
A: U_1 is 48.1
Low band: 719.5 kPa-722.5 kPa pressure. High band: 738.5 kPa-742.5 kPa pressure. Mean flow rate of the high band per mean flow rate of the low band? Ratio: 1.23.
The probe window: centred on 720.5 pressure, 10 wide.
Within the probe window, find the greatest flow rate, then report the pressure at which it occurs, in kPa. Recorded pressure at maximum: 724.0 kPa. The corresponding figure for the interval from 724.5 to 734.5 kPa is 728.0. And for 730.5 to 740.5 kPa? 739.0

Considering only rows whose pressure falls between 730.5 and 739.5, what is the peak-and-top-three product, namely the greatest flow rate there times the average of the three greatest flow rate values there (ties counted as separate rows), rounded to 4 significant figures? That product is 3340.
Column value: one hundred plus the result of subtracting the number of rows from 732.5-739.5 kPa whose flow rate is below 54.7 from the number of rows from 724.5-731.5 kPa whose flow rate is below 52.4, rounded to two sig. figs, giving 95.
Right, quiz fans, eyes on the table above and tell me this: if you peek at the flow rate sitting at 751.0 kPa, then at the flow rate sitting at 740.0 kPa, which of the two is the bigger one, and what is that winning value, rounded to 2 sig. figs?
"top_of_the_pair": 58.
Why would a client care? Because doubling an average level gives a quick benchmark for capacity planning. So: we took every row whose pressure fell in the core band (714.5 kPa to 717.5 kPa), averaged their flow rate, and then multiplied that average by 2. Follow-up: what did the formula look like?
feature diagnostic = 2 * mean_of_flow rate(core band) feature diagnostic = 89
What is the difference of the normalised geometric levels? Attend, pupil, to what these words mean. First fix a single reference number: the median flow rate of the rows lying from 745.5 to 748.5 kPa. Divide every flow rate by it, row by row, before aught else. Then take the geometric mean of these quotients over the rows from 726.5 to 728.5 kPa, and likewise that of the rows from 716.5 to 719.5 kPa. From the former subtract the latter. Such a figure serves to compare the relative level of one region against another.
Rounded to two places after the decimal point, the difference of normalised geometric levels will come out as 0.26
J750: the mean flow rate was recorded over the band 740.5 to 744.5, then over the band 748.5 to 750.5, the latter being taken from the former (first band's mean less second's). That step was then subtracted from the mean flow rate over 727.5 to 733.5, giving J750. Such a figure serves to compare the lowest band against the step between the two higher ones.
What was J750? 53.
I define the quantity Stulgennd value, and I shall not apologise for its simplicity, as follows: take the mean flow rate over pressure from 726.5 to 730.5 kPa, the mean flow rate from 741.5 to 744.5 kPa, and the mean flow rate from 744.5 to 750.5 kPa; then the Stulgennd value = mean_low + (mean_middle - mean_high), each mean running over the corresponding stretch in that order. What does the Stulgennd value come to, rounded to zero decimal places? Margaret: 62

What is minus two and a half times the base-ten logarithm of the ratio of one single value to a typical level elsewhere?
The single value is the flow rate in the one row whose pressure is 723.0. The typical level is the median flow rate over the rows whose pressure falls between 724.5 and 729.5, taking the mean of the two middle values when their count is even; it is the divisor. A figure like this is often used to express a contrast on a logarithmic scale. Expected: 0.17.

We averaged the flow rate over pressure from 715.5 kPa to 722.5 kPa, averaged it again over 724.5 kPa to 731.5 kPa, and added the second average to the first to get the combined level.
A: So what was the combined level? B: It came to 104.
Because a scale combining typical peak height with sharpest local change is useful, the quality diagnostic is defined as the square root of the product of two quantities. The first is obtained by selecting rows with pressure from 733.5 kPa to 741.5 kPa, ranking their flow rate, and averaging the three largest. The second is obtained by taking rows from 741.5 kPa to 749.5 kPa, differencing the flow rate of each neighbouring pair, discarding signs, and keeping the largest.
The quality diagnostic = 13.1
